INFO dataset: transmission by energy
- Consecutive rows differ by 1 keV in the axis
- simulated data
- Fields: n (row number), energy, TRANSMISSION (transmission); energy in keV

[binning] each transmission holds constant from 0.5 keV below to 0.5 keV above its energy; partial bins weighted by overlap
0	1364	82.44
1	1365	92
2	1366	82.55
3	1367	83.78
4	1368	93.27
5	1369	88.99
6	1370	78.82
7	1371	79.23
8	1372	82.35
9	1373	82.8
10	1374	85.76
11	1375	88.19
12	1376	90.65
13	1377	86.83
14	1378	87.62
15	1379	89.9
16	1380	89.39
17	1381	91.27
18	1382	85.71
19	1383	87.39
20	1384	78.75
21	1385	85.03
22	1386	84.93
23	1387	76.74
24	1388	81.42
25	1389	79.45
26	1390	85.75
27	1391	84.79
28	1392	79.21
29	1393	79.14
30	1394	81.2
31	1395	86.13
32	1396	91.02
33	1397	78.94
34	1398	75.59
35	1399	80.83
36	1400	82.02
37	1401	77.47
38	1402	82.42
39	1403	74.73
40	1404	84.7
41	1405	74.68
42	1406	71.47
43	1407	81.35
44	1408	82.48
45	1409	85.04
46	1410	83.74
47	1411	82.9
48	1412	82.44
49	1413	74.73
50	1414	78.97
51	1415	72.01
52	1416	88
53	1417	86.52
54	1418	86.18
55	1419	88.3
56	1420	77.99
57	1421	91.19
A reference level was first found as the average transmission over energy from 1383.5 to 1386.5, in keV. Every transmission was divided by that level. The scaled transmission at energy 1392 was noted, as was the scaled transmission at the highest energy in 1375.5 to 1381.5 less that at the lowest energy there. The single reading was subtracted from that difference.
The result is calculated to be -0.95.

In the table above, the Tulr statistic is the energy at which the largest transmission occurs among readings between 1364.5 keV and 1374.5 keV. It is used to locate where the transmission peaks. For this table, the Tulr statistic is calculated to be 1368 keV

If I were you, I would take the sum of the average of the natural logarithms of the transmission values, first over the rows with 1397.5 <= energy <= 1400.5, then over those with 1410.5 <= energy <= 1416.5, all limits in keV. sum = 8.75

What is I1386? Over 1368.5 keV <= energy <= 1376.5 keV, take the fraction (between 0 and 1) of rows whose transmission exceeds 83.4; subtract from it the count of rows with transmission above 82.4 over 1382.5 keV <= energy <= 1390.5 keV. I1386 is -3.5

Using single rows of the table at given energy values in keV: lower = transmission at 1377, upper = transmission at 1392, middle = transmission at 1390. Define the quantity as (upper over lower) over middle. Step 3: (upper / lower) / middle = 0.0106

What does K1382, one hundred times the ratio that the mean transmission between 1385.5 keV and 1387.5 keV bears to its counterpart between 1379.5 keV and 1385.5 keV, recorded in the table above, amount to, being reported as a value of 94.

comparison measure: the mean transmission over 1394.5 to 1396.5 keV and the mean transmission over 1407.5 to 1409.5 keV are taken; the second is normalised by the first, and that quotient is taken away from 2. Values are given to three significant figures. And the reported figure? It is 1.05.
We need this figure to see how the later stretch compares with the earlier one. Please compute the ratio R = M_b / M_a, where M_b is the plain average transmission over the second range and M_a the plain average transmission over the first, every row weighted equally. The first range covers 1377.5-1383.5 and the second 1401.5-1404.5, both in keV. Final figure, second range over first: 0.91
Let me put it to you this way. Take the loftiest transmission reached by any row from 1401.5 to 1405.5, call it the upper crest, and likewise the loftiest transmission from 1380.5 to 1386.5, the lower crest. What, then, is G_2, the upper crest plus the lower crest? 176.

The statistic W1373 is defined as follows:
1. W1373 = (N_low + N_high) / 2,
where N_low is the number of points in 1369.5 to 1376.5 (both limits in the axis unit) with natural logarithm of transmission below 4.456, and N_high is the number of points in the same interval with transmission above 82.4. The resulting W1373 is 4.5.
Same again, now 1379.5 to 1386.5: 5.0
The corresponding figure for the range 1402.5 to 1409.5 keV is 5.0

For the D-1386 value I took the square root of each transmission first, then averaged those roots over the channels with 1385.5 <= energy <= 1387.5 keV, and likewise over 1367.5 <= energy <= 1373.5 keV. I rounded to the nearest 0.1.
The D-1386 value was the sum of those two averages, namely 18.2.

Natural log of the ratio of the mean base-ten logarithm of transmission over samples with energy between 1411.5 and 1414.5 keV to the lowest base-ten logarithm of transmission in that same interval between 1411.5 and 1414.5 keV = 0.012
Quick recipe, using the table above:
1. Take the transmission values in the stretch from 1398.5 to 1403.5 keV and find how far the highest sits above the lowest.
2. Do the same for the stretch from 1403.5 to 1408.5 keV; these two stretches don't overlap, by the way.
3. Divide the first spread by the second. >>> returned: 0.58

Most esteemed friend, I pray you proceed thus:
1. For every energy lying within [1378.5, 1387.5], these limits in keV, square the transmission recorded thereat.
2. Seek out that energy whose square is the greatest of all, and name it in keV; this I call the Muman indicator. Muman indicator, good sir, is 1381 keV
